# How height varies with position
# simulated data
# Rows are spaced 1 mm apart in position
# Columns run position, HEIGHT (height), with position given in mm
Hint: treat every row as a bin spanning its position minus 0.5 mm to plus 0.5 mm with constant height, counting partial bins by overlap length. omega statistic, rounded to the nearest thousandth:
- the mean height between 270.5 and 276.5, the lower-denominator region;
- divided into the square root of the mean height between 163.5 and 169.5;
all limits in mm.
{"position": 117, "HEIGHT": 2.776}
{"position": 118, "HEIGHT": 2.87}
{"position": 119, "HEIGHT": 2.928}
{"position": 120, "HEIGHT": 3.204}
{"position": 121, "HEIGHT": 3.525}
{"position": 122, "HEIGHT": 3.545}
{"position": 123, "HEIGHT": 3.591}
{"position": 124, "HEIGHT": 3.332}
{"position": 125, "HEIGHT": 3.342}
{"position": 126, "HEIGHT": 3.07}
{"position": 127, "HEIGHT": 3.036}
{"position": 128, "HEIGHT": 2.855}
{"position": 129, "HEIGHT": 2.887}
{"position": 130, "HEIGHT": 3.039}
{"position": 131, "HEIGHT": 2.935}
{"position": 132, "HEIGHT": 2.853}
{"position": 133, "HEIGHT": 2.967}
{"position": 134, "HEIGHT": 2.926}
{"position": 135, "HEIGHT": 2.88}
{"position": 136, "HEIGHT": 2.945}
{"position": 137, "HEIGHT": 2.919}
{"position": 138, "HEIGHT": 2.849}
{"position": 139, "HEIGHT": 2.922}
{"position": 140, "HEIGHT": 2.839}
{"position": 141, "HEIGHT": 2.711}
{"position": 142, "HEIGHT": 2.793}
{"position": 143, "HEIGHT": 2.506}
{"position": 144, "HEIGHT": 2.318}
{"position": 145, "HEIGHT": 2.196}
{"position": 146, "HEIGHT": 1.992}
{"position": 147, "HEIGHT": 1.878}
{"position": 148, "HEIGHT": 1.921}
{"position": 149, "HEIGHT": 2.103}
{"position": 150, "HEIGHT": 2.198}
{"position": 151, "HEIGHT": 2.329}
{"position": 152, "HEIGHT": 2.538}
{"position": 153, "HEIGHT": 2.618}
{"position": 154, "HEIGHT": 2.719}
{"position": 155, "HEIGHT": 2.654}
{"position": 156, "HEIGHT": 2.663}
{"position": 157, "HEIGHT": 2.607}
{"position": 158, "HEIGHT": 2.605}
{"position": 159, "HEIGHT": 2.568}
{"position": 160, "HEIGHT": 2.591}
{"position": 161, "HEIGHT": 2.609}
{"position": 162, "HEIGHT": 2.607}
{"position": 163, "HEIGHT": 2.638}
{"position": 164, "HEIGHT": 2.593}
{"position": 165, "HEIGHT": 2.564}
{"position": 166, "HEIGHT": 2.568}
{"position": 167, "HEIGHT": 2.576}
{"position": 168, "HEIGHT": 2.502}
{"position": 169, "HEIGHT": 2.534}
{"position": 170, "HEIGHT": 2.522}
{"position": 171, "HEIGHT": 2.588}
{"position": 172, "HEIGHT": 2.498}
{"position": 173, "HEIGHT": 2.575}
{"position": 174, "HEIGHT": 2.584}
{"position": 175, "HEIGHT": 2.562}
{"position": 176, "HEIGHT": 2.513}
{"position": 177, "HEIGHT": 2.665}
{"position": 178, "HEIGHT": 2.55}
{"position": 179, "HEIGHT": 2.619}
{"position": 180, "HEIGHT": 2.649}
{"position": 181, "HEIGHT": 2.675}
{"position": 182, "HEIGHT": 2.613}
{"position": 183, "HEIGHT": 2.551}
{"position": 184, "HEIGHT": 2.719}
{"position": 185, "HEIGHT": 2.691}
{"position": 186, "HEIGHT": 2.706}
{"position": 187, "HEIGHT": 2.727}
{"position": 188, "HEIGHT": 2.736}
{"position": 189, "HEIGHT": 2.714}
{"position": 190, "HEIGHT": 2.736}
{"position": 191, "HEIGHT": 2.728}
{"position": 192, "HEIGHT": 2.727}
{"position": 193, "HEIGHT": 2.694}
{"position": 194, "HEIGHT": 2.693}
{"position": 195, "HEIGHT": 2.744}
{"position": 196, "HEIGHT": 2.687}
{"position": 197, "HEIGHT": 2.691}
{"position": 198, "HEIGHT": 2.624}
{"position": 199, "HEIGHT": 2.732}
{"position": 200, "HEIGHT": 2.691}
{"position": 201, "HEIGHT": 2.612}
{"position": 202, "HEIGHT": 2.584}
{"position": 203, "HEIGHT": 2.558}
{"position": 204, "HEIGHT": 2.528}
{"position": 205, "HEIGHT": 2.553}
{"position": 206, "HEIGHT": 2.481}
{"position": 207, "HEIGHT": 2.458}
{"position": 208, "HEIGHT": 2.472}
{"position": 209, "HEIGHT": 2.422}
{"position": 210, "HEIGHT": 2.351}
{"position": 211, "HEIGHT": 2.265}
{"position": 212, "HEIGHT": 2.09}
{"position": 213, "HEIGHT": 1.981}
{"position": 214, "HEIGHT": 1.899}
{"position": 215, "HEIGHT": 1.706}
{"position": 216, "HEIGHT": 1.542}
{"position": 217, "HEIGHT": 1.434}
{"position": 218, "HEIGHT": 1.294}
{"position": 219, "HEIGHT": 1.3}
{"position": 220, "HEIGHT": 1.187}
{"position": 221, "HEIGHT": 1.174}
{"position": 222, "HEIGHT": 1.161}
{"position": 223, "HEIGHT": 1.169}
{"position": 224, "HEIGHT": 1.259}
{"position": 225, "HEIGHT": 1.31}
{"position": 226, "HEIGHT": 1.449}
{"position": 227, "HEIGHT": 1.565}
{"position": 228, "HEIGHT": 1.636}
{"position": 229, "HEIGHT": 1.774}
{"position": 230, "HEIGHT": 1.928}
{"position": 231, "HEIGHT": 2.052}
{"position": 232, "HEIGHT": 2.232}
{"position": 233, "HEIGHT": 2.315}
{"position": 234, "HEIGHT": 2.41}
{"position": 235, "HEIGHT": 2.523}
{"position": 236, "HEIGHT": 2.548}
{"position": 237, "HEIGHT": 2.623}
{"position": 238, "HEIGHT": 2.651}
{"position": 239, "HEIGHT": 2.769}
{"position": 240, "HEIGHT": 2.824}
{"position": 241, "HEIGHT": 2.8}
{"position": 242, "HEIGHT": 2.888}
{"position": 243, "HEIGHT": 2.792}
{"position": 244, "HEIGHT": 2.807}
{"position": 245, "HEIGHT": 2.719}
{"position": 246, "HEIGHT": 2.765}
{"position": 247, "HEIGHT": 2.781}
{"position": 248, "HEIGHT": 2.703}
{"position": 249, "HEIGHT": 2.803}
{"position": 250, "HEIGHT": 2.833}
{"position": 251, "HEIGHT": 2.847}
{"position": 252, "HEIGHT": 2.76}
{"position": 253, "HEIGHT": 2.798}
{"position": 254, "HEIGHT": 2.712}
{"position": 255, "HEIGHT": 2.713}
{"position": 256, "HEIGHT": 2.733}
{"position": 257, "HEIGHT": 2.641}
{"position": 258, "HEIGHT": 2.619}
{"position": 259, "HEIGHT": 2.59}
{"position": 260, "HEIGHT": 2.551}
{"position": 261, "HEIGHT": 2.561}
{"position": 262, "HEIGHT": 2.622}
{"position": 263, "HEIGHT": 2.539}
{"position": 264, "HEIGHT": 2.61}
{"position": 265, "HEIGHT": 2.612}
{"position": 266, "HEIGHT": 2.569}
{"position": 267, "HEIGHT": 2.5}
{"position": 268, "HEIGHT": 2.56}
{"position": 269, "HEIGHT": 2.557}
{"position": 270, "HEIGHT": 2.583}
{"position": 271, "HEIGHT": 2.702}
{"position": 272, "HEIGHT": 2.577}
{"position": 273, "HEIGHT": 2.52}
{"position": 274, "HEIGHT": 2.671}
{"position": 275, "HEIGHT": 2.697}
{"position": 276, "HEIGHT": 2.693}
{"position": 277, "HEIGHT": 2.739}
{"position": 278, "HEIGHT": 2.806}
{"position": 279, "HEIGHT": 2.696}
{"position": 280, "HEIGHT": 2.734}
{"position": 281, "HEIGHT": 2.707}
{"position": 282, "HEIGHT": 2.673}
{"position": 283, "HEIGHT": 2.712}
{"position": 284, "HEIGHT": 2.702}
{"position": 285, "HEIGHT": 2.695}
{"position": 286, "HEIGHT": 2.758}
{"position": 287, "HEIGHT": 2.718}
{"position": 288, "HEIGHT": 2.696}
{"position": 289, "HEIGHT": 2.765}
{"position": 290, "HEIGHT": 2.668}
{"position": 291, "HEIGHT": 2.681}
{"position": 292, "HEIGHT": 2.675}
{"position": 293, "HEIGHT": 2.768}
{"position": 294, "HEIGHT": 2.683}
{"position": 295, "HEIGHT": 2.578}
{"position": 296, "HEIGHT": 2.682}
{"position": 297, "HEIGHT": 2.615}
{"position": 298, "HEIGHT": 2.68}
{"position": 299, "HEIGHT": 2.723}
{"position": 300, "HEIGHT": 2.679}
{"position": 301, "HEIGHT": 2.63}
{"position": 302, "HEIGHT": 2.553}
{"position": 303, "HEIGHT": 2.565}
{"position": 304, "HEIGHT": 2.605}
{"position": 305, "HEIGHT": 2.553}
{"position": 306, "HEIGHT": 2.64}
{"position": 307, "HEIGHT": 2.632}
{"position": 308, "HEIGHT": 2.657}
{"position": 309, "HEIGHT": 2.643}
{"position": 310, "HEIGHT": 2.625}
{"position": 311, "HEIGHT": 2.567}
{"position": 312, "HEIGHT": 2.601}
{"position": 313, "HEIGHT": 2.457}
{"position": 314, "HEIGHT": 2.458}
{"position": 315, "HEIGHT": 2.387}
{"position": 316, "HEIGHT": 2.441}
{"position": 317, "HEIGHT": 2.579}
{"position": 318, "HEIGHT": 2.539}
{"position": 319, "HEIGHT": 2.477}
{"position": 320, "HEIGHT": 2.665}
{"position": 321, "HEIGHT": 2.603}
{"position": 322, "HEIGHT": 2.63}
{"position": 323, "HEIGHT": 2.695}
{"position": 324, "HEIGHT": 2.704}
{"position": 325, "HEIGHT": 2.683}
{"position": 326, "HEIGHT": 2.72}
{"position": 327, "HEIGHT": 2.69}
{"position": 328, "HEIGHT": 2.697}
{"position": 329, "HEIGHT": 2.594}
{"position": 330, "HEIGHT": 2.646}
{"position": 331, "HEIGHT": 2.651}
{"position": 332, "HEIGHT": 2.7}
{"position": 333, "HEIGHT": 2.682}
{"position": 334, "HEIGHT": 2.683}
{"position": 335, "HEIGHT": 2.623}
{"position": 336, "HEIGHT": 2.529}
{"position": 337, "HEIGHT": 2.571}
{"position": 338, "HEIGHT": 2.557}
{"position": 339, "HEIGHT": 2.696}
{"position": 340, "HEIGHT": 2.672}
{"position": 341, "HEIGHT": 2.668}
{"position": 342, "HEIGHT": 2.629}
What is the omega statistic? 0.605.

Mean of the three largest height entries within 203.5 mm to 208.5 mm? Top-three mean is 2.52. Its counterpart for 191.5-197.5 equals 2.72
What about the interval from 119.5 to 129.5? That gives 3.55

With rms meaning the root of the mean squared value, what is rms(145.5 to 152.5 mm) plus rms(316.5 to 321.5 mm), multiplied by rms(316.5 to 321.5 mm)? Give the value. 12.2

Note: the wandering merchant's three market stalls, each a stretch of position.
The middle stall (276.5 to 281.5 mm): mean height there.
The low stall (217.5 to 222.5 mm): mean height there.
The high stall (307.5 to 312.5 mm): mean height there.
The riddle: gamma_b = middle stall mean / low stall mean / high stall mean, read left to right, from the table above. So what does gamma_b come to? 0.9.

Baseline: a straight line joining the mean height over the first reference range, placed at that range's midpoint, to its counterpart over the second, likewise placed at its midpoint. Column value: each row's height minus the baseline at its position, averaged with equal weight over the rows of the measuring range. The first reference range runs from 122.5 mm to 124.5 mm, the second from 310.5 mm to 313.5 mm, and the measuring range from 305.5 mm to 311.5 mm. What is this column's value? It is 0.1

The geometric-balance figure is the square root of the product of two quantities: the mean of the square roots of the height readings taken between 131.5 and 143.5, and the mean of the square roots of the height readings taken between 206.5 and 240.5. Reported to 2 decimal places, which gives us 1.52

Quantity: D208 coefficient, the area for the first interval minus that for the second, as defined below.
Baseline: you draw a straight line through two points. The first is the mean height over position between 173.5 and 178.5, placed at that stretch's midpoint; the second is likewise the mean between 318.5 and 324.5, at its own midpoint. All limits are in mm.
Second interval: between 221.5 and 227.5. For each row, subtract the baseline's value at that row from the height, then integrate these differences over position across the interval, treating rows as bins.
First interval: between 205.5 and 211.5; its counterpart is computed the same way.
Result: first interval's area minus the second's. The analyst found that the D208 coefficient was 7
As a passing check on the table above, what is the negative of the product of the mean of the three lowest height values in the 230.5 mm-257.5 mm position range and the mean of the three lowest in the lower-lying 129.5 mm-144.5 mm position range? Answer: -5.5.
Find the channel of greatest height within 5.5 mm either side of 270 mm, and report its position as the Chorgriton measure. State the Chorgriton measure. 271 mm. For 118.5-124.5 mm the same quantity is 123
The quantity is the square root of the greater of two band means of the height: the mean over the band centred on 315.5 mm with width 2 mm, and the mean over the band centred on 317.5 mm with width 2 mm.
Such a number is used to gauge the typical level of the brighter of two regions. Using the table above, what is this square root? 1.60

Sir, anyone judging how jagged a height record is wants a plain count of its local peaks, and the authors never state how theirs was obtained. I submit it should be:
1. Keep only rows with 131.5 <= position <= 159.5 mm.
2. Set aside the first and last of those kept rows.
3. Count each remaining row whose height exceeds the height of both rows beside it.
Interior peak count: 6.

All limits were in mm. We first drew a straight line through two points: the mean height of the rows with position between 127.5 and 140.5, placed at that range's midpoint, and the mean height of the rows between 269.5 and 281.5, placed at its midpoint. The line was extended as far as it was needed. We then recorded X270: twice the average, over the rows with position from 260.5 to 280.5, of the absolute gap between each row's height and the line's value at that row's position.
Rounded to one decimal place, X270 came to 0.2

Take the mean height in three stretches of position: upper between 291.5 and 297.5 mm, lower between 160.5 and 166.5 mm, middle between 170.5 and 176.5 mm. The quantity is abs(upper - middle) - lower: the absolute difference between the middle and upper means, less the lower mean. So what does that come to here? -2.48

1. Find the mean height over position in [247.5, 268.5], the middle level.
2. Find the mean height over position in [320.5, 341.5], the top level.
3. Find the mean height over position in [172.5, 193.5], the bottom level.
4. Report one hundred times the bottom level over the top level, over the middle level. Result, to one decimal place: 37.6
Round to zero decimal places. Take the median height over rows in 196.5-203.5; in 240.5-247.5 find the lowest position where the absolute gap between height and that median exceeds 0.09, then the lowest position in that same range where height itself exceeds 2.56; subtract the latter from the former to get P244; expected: 0 mm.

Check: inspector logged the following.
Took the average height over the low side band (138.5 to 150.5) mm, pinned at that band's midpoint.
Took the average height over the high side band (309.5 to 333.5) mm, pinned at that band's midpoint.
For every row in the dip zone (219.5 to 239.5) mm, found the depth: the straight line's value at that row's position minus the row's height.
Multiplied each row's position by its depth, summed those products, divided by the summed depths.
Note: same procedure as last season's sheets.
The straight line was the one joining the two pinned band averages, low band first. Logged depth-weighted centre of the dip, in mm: 224.1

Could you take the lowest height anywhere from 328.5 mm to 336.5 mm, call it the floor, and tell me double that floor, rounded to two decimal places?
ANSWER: 5.06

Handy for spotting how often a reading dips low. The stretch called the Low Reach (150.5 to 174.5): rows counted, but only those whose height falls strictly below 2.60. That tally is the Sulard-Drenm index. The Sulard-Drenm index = 15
